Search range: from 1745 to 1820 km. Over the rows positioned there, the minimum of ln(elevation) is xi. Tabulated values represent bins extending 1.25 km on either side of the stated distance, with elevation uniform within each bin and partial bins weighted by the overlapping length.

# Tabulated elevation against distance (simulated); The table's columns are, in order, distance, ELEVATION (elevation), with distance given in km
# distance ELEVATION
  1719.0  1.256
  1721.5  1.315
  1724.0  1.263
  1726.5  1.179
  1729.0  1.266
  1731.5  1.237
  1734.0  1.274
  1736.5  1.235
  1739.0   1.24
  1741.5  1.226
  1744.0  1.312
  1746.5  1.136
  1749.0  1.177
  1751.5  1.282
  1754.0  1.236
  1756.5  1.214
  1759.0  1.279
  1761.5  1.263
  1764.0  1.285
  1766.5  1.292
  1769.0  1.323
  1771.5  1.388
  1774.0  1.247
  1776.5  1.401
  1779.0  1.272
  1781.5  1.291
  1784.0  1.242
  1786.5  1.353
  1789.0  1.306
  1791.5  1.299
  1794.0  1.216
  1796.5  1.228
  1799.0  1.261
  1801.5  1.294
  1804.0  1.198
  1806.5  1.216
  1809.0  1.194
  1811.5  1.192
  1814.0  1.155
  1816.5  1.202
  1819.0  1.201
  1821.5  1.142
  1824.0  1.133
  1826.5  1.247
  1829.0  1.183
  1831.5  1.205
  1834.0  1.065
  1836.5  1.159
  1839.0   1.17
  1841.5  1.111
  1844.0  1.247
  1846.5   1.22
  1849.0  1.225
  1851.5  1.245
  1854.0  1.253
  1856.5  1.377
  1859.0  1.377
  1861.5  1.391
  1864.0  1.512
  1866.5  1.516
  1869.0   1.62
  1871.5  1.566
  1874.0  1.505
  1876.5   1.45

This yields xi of 0.13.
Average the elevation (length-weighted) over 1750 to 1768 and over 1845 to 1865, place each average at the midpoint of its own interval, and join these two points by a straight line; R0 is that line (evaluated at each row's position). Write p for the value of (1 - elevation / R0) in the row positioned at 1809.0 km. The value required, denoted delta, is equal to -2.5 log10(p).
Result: 2.78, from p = 0.08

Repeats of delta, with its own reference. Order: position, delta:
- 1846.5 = 2.84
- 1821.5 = 2.28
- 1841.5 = 2.03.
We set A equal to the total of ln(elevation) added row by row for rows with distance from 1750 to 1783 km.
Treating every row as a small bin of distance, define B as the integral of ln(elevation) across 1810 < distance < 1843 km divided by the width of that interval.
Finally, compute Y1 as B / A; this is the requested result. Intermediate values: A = 3.3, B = 0.154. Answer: 0.05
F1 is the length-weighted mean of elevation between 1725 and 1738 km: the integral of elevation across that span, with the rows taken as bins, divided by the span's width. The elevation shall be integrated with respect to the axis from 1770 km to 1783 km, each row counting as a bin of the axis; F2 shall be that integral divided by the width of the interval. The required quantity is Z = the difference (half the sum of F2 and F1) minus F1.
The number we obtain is 0.040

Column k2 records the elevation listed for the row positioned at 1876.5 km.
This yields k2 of 1.45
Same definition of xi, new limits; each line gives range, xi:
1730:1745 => 0.20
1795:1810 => 0.18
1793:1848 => 0.06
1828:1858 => 0.06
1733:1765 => 0.13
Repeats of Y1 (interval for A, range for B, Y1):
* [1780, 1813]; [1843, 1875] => 0.11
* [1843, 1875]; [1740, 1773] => 0.06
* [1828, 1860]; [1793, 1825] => 0.07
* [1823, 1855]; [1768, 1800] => 0.11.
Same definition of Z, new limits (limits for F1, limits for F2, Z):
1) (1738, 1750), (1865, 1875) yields 0.167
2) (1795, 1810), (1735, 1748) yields -0.001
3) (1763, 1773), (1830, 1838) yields -0.088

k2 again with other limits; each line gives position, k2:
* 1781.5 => 1.291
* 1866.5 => 1.516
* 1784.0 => 1.242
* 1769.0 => 1.323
